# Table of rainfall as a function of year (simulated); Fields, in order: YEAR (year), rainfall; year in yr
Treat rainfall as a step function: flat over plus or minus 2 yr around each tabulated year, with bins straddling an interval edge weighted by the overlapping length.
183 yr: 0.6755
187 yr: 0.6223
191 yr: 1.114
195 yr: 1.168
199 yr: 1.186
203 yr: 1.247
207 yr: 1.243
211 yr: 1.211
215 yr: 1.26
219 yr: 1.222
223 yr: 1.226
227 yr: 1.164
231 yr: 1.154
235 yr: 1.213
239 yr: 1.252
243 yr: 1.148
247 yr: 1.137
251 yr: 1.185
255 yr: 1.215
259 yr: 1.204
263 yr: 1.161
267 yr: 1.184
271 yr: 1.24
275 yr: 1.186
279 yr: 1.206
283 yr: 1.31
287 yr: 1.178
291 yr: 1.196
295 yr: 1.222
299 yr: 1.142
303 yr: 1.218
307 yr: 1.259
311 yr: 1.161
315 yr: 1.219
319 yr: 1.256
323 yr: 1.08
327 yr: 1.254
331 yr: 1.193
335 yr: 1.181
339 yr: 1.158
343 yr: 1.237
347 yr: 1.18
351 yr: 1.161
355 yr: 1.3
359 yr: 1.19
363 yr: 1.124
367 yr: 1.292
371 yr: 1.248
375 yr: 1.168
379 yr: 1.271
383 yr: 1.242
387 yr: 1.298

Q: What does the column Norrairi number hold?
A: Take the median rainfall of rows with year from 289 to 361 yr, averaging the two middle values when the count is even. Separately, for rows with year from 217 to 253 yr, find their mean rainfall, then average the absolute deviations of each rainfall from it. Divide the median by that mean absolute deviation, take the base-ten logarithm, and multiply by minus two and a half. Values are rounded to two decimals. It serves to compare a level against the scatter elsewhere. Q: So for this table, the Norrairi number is -3.84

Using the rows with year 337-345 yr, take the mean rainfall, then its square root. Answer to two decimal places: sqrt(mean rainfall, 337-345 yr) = 1.09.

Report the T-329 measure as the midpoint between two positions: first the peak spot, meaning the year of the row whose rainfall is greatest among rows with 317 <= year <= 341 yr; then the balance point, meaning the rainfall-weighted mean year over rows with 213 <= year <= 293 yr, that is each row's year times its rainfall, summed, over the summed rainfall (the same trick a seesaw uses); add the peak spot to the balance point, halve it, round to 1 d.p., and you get 286.0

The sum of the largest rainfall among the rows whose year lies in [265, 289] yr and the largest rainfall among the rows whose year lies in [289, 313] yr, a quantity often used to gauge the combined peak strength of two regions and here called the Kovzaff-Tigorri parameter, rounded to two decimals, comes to 2.57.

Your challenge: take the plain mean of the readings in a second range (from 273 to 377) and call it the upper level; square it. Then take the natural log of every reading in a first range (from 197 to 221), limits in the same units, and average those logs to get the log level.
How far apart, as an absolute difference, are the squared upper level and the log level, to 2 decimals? 1.25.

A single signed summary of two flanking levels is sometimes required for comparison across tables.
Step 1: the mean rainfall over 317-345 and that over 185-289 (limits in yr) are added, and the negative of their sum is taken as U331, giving -2.37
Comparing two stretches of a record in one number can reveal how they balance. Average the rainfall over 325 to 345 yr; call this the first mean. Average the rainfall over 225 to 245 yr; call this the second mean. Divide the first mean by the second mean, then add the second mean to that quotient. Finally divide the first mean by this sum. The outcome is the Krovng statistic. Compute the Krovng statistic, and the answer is 0.547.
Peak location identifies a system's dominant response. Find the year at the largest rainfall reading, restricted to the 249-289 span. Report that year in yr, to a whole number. 283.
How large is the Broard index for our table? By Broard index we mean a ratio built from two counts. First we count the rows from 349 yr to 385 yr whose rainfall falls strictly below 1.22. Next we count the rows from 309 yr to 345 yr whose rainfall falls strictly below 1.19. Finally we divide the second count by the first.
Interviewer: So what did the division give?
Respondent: 1.0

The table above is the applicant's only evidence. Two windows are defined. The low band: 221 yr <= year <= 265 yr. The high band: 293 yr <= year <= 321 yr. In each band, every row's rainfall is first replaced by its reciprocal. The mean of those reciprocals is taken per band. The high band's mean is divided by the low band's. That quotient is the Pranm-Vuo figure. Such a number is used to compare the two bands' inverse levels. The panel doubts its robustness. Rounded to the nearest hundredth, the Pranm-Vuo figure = 0.98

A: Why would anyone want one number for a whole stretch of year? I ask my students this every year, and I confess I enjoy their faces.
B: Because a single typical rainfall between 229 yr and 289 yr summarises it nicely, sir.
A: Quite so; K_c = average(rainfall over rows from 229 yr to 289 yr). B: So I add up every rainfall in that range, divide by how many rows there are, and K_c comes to 1.20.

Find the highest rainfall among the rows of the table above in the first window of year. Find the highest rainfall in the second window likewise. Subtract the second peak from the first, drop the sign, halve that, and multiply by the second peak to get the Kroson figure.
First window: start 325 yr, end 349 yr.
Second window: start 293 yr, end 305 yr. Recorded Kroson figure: 0.020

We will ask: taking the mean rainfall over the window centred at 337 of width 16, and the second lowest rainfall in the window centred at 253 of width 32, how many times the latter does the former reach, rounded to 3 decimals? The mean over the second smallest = 1.039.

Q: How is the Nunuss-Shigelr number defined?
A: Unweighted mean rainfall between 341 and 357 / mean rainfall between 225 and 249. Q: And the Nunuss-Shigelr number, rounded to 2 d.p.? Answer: 1.04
